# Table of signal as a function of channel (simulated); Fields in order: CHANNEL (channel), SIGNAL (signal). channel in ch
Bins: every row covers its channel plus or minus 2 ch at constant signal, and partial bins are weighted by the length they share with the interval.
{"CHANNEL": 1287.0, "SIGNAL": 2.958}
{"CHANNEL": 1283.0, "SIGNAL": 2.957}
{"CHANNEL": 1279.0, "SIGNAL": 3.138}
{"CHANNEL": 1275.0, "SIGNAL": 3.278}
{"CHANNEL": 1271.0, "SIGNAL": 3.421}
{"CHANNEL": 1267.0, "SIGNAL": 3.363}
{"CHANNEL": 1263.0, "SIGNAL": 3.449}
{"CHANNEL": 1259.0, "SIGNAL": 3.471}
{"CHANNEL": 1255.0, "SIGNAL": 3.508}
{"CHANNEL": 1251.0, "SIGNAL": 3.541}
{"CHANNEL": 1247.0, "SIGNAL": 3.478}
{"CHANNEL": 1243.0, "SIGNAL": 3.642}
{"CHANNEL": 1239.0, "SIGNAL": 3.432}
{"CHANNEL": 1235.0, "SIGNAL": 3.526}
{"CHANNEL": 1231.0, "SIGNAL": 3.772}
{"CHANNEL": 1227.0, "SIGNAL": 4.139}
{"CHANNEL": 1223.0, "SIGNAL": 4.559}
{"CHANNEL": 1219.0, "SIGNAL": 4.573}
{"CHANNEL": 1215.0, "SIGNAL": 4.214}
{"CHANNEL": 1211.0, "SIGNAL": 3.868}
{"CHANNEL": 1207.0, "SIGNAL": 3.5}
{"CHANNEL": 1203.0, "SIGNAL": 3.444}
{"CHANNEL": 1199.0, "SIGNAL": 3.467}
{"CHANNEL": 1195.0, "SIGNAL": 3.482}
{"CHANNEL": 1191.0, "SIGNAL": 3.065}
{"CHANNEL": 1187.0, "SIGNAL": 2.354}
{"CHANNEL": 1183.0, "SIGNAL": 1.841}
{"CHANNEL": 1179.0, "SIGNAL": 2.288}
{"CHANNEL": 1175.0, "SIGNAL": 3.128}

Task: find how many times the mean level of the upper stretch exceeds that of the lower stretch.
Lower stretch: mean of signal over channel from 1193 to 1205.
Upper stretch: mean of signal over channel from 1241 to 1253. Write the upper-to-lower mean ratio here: 1.03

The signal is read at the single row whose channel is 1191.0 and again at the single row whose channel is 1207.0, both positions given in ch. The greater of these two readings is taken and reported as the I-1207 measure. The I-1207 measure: 3.50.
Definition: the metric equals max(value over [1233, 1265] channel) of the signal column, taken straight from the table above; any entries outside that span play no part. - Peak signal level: 3.642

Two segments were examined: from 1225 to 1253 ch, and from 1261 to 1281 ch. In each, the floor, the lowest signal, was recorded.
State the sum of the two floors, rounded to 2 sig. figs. 6.6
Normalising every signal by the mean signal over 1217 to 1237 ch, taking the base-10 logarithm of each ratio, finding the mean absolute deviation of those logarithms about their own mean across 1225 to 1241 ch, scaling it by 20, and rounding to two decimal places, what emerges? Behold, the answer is 0.55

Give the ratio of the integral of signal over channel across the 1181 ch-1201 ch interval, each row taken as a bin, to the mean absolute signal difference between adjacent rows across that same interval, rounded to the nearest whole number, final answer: 137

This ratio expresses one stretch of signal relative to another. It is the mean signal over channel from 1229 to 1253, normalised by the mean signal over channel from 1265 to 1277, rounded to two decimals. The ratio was 1.06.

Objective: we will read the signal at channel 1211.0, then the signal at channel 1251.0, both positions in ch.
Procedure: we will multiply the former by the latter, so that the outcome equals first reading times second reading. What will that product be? 14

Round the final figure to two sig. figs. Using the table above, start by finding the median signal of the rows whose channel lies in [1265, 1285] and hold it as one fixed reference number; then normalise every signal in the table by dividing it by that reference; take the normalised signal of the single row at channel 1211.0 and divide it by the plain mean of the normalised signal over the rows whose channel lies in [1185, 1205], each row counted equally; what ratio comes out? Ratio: 1.2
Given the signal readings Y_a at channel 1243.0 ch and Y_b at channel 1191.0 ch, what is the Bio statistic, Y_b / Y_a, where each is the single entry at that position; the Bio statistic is 0.84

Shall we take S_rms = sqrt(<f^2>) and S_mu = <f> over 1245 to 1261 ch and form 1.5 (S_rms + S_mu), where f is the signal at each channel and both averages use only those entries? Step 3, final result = 10.5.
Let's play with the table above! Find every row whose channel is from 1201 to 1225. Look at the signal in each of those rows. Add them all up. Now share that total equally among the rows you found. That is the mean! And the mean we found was 4.03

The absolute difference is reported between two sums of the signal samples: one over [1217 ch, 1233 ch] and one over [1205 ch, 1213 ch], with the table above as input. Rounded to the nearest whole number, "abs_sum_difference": 10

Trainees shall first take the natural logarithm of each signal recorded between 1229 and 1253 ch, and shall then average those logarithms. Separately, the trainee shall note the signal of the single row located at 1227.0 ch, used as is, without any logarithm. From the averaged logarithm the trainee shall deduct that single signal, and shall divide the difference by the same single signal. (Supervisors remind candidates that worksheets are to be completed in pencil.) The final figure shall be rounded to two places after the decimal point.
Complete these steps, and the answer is -0.69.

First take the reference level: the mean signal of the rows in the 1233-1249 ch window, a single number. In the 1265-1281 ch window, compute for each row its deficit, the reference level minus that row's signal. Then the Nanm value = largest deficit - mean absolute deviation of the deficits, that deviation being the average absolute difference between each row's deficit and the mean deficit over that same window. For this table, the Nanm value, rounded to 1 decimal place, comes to 0.3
